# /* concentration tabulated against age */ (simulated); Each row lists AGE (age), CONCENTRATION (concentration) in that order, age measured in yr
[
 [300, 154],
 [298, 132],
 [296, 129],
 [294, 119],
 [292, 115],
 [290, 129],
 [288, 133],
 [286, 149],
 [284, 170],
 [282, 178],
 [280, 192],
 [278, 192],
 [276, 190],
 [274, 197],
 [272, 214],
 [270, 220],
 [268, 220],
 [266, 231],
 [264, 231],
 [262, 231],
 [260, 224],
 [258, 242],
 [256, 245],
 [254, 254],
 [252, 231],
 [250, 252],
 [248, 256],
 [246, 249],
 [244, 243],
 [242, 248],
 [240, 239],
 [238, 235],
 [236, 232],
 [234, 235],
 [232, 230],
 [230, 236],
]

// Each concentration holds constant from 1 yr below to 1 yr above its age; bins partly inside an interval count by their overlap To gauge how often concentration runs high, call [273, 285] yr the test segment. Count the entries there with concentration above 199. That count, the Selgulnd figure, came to 0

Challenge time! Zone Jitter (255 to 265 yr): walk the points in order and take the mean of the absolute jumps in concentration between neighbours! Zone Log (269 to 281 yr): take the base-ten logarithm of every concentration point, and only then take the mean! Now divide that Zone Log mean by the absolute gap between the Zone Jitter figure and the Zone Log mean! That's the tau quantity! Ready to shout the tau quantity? 0.49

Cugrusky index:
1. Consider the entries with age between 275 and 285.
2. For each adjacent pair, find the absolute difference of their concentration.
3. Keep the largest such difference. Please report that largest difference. 14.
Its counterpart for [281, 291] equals 21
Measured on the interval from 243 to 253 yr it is 21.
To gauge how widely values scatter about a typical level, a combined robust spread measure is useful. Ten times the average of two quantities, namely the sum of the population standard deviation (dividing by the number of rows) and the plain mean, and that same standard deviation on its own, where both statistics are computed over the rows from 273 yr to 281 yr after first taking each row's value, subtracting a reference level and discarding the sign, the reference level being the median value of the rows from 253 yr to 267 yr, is 217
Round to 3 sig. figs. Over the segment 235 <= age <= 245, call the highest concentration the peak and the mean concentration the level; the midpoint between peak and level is 244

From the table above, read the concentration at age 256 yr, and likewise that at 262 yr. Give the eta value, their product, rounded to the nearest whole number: 56595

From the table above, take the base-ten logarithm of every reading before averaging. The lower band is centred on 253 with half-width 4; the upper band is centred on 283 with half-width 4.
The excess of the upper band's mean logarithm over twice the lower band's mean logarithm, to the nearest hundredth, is -2.55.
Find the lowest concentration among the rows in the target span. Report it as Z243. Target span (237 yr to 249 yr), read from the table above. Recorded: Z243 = 235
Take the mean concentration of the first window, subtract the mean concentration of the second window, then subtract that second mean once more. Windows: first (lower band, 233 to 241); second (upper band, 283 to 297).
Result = -34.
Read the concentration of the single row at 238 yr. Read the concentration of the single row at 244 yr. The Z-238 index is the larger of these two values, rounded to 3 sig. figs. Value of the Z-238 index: 243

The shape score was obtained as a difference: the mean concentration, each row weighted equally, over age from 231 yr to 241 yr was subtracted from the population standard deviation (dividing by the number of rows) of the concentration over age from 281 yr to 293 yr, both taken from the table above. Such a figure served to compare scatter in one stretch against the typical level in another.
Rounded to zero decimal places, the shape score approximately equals -212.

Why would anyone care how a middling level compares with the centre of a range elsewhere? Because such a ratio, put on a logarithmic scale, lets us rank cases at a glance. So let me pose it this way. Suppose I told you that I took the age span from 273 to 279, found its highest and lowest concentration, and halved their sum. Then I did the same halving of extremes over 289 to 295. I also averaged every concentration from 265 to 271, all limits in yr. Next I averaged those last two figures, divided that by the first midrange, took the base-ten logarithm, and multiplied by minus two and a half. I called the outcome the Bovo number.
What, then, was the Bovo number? 0.12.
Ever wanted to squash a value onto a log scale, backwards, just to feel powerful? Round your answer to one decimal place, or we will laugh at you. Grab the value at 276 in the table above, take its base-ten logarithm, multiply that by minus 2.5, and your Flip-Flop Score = -5.7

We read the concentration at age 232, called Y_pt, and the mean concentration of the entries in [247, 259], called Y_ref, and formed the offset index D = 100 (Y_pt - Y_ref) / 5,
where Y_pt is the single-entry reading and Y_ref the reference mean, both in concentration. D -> -333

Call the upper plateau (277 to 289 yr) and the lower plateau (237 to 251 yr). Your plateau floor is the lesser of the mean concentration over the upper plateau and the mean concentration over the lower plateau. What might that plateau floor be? 169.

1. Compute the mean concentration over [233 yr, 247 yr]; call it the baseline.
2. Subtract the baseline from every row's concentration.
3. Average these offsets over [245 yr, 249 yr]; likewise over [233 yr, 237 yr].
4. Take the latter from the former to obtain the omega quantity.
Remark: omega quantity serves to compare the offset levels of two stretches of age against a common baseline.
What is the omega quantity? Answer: 19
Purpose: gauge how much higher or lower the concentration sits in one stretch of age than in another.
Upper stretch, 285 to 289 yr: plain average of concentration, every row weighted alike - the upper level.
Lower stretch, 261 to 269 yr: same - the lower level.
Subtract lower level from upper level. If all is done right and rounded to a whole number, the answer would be -87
